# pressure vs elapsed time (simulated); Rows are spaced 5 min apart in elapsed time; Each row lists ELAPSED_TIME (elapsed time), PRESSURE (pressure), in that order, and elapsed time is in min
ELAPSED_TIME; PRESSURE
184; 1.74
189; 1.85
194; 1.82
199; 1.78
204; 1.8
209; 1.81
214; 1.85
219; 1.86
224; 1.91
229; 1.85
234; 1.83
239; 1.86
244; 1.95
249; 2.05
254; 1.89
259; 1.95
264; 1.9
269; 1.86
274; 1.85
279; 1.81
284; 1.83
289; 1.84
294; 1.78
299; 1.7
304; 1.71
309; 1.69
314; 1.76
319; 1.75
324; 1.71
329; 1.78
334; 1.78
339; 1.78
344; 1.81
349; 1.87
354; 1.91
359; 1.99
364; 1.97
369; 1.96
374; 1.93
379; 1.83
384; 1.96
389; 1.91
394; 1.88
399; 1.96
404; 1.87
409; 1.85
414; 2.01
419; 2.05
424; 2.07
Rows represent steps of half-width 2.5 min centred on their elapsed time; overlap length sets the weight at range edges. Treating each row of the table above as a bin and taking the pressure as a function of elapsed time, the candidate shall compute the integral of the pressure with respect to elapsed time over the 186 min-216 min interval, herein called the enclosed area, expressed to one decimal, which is 54.5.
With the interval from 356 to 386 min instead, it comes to 58.2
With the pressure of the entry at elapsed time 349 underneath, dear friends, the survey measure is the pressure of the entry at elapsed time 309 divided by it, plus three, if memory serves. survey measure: 3.90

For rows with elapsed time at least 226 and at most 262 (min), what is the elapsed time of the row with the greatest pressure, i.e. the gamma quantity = 249 min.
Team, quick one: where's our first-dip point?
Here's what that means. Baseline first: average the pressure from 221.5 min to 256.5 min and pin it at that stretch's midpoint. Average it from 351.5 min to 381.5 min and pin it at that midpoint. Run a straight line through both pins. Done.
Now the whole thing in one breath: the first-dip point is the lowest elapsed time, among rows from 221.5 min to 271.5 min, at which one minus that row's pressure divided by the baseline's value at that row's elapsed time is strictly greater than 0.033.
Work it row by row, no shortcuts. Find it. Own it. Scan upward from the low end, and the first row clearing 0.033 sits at 234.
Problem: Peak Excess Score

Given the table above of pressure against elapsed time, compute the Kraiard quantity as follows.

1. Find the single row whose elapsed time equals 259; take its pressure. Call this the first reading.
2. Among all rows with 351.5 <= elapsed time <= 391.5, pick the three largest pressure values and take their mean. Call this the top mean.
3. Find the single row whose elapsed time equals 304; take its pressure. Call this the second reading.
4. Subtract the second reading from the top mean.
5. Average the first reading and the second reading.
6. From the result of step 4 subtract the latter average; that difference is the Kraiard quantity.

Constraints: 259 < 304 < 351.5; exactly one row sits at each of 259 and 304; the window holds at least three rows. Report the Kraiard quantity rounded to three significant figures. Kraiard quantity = -1.57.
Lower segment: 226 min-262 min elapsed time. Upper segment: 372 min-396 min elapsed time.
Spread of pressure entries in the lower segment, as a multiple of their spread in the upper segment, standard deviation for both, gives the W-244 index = 1.6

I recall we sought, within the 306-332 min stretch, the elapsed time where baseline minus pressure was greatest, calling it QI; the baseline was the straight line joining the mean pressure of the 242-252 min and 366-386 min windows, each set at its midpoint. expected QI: 309 min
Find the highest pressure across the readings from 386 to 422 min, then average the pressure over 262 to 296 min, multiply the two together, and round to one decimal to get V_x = 3.8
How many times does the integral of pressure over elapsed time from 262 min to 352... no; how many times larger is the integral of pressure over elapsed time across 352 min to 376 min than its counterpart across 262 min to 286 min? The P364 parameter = 1.06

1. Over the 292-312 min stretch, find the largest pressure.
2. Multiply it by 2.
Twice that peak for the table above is 3.56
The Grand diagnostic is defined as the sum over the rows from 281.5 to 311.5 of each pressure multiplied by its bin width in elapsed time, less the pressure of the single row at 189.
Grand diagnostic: 50.9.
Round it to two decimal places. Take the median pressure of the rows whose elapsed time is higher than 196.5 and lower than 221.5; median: 1.81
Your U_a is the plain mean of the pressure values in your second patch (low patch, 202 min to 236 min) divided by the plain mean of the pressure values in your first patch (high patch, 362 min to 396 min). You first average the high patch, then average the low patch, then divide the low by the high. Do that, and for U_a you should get 0.96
